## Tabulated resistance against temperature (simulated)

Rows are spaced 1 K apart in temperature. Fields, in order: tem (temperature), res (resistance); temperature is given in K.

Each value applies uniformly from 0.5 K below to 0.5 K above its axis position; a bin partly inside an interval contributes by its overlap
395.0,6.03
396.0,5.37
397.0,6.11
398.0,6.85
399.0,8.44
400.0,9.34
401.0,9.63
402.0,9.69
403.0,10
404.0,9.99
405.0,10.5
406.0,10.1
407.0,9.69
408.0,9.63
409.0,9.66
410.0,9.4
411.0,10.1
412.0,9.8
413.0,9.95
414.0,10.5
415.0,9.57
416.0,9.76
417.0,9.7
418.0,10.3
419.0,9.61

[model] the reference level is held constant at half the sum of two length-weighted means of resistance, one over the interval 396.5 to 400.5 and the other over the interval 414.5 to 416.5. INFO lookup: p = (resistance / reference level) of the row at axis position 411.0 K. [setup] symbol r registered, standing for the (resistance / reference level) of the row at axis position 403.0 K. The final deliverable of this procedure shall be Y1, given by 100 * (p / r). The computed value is 101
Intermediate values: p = 1.16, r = 1.15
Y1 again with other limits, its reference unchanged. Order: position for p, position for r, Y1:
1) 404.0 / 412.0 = 102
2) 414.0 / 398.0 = 153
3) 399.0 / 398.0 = 123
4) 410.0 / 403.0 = 94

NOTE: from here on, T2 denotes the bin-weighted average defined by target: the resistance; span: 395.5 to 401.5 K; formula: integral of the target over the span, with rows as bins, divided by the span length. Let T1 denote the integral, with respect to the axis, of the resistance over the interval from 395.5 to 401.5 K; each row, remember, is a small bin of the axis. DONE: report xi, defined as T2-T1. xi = -38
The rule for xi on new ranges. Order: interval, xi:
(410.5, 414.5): -30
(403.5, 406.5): -20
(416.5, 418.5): -10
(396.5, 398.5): -6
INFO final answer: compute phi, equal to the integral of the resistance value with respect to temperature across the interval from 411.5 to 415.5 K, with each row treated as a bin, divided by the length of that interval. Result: 10.0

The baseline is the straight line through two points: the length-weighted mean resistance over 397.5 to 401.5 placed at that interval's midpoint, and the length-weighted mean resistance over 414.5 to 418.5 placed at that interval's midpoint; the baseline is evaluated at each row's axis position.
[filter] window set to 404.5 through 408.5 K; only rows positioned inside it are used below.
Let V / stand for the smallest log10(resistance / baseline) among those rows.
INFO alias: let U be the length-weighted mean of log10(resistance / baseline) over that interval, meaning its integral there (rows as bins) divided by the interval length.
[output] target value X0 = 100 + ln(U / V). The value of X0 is 101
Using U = 0.040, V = 0.02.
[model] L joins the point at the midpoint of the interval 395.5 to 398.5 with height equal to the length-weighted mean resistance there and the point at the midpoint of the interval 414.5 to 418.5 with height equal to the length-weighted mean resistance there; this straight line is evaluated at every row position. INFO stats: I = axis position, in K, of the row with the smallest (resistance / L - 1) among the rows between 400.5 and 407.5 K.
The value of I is 407.0 K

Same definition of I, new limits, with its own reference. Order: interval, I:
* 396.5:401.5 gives 397.0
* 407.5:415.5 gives 415.0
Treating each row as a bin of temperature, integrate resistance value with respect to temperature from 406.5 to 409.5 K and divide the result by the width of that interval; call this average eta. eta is 9.66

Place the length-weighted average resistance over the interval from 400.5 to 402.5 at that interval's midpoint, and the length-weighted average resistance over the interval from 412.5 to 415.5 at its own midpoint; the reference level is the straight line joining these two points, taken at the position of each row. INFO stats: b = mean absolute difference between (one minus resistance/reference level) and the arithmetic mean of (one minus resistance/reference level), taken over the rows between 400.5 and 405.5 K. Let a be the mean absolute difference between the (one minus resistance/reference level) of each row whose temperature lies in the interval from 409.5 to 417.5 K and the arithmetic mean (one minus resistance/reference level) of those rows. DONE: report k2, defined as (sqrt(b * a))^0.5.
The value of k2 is 0.15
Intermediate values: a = 0.027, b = 0.021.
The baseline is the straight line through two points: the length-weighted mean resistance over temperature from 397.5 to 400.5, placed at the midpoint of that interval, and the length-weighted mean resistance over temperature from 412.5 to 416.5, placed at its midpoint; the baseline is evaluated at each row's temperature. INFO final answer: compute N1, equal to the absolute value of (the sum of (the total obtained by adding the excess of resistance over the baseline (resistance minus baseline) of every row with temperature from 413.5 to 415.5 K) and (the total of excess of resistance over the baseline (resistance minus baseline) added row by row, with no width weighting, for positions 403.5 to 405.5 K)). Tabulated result 3.0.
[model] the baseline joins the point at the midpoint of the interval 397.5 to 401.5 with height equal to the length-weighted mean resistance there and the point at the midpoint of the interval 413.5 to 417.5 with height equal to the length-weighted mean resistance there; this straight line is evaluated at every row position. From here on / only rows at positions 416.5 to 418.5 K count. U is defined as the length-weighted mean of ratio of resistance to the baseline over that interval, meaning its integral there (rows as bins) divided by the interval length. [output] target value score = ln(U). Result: 0.00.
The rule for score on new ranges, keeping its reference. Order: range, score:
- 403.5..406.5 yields 0.12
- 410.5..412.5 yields 0.04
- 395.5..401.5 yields -0.11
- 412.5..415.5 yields 0.03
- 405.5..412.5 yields 0.04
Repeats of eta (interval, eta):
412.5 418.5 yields 9.96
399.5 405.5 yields 9.86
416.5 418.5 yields 10.00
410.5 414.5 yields 10.09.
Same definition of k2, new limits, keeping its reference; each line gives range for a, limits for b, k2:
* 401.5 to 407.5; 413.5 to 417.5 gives 0.16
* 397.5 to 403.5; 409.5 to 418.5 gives 0.22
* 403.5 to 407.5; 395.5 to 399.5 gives 0.22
